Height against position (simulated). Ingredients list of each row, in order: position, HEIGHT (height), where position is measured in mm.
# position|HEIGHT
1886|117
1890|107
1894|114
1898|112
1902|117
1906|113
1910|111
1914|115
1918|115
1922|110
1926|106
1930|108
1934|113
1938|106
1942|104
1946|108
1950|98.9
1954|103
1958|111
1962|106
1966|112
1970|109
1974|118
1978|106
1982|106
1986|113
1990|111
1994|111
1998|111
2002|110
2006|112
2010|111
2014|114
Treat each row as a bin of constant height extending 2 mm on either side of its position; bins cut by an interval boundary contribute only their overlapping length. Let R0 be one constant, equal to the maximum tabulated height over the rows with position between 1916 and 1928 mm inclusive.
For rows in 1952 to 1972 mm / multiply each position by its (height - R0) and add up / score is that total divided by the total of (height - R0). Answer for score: 1960.5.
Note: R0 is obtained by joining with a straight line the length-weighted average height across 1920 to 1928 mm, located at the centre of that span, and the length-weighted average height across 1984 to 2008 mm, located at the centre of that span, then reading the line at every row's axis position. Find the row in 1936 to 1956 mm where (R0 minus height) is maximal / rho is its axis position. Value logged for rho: 1950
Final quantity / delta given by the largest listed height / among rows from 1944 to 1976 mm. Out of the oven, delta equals 118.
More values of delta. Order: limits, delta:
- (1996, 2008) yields 112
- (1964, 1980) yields 118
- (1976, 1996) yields 113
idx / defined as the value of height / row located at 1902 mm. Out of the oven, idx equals 117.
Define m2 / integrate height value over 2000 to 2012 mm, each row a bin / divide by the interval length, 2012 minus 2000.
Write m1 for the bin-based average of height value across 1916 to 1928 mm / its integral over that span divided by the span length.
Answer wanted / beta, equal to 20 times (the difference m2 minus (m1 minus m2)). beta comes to 2233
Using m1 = 110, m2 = 111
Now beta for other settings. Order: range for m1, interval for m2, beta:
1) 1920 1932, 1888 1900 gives 2280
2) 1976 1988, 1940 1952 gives 1979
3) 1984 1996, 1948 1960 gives 1939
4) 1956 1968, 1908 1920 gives 2353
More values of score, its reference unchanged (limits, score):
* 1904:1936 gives 1923.2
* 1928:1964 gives 1947.3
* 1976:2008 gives 1989.2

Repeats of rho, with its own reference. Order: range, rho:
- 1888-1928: 1926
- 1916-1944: 1942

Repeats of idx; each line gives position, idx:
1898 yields 112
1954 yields 103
